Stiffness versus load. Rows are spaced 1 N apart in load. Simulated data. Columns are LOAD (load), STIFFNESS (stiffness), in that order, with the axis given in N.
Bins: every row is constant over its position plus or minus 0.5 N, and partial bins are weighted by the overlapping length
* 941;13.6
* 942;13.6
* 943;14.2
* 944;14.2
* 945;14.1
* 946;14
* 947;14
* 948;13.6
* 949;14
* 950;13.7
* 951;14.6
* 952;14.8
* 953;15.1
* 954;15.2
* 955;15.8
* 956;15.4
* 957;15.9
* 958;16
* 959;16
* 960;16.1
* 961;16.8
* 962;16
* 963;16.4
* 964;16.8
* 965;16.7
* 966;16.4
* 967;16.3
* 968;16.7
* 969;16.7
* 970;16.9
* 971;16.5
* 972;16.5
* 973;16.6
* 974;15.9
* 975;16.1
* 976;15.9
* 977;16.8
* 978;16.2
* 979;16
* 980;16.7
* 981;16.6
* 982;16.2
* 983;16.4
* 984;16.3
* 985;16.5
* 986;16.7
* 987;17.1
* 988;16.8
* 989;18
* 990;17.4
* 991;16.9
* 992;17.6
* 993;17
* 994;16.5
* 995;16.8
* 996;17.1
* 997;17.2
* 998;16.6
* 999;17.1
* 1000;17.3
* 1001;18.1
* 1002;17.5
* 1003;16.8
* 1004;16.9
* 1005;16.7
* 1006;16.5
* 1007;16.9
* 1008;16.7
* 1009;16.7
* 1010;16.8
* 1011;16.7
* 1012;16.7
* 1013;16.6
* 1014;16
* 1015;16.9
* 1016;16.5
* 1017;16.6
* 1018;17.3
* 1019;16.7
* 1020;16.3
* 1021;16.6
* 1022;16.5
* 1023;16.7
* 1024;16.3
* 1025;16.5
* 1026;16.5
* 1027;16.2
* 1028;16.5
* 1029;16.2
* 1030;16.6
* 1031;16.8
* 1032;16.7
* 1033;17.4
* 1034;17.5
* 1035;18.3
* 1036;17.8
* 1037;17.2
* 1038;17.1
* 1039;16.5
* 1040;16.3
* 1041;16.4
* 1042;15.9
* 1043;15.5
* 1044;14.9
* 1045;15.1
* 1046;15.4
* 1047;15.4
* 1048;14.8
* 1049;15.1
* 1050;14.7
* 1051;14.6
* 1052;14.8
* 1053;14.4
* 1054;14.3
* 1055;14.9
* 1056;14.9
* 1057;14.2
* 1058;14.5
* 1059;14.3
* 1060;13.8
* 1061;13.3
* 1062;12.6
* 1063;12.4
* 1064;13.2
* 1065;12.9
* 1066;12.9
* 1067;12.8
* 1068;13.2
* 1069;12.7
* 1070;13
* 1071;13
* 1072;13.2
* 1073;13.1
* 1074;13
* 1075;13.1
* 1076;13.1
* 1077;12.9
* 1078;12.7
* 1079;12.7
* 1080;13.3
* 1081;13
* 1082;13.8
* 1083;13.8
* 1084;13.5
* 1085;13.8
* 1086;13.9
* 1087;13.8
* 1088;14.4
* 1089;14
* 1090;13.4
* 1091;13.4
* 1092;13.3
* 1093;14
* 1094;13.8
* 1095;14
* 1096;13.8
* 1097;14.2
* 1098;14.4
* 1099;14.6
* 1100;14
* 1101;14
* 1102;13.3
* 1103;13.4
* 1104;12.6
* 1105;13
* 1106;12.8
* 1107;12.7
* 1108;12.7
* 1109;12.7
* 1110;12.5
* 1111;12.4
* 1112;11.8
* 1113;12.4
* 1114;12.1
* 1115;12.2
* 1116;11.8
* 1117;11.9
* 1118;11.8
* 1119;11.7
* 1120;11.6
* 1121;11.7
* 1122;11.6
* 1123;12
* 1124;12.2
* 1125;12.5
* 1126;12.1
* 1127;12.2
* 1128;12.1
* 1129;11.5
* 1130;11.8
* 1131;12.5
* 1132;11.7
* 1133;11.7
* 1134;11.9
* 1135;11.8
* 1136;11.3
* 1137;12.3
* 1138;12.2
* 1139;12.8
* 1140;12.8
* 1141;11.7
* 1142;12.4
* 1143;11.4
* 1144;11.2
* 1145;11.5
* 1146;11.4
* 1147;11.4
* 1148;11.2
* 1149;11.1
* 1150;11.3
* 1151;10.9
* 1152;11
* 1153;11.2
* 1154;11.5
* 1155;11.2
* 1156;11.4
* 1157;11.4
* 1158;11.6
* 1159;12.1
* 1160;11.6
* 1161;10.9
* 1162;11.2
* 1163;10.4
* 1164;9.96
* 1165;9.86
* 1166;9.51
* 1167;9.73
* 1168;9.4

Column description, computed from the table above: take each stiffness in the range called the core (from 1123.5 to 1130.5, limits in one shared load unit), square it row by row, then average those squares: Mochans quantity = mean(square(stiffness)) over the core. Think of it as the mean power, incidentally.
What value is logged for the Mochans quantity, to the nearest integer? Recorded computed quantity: 145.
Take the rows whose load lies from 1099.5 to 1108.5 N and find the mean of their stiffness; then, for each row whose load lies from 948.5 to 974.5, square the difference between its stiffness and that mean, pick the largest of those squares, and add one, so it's 15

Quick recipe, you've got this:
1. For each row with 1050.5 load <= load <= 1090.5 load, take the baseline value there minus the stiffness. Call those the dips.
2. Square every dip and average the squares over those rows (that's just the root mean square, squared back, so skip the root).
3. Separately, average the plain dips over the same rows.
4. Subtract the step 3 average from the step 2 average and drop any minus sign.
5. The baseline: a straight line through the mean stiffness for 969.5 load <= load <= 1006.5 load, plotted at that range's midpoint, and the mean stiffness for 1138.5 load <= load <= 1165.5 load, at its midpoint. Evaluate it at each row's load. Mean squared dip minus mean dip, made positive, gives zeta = 0.21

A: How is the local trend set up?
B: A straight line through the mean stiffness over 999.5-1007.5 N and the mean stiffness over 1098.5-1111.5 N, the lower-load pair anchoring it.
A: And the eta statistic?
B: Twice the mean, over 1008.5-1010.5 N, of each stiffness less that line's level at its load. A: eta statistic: -0.2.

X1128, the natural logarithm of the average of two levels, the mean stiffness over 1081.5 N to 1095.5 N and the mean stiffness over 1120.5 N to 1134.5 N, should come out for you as 2.56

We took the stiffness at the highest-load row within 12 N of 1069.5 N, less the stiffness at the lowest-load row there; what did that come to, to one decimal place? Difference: -1.5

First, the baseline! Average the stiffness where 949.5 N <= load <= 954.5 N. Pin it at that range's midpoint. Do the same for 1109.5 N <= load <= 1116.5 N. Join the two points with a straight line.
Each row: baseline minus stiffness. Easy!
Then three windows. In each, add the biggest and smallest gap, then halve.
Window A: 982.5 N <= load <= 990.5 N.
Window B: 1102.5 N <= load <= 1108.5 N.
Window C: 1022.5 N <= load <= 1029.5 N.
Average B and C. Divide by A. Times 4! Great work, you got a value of 2.4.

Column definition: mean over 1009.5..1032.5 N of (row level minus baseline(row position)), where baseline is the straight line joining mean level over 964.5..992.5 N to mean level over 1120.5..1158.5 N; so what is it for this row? 1.2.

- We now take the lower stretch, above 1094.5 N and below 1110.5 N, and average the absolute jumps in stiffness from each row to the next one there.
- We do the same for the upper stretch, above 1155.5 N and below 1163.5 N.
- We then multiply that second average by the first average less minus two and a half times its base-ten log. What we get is -0.49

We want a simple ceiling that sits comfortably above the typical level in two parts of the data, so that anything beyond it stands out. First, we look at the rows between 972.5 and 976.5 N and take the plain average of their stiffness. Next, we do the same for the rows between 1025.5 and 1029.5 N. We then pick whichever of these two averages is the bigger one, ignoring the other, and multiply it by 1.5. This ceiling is 24.5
